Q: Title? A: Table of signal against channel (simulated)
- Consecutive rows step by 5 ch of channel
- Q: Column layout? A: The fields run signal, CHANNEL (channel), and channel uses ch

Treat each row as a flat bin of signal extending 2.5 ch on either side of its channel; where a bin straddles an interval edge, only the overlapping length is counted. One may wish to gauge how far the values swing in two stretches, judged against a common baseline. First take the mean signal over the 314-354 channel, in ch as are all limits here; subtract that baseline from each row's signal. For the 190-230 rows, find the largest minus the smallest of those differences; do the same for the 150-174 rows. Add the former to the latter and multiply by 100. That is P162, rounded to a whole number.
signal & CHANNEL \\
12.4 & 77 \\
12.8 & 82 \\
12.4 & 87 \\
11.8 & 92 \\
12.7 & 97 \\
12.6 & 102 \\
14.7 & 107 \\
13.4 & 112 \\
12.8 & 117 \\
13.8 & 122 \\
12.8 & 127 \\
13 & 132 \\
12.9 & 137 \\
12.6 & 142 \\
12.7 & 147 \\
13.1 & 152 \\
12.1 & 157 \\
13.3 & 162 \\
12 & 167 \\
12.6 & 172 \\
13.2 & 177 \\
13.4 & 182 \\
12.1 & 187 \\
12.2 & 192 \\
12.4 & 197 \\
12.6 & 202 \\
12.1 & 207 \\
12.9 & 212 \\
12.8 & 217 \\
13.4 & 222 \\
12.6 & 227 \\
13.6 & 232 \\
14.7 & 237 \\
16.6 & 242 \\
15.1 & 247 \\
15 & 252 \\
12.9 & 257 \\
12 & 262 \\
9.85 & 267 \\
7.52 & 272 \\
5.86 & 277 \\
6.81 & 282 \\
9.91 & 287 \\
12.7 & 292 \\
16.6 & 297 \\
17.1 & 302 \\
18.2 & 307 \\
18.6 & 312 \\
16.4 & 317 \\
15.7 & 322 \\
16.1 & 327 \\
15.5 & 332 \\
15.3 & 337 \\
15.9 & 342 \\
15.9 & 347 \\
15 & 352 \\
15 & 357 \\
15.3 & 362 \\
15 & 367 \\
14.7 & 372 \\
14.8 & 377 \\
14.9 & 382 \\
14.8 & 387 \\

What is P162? 260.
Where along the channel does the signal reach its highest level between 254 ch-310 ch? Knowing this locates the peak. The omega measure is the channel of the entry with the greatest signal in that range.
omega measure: 307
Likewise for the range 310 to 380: 312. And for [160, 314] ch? 312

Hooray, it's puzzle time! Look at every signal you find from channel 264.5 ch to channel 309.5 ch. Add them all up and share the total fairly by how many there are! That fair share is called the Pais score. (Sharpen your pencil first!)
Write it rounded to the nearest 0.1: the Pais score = 11.6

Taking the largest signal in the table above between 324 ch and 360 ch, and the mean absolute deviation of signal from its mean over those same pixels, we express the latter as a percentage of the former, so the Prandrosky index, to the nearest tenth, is 2.3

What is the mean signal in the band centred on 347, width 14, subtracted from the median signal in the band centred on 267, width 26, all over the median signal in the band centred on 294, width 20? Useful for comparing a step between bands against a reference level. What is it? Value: -0.39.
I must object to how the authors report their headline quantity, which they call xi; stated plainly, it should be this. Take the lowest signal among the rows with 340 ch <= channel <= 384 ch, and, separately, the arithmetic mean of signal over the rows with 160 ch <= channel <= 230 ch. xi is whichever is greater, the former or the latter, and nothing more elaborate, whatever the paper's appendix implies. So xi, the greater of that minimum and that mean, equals 14.7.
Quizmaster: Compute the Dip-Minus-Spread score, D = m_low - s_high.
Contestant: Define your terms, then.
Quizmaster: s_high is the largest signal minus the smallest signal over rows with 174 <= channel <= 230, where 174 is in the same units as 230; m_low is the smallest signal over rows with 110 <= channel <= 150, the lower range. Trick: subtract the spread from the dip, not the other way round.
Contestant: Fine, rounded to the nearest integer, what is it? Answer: 11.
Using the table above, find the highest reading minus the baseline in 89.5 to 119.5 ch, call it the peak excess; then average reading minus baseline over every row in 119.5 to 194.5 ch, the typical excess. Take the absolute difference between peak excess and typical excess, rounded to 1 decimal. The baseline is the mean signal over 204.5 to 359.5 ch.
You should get 1.9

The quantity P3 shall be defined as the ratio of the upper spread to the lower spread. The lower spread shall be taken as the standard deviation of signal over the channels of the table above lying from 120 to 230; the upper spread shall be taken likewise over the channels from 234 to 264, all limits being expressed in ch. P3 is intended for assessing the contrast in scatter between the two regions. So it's 3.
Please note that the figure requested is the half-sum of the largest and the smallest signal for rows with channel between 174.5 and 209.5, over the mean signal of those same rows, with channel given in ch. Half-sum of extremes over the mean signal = 1.01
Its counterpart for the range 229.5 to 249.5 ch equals 1.01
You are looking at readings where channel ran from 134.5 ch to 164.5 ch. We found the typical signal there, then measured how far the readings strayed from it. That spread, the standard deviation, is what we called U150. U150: 0.4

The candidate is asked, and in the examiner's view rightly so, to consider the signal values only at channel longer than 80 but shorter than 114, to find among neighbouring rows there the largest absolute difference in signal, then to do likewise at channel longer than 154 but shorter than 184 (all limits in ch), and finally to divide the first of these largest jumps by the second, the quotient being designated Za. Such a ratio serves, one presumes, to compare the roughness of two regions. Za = 1.62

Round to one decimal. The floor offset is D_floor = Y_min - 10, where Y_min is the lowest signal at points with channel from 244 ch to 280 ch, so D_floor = -4.1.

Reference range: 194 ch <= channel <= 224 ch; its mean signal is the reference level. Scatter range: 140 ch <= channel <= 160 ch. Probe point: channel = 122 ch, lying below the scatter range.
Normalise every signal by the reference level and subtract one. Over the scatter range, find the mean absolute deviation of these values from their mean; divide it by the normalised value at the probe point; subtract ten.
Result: -9.8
